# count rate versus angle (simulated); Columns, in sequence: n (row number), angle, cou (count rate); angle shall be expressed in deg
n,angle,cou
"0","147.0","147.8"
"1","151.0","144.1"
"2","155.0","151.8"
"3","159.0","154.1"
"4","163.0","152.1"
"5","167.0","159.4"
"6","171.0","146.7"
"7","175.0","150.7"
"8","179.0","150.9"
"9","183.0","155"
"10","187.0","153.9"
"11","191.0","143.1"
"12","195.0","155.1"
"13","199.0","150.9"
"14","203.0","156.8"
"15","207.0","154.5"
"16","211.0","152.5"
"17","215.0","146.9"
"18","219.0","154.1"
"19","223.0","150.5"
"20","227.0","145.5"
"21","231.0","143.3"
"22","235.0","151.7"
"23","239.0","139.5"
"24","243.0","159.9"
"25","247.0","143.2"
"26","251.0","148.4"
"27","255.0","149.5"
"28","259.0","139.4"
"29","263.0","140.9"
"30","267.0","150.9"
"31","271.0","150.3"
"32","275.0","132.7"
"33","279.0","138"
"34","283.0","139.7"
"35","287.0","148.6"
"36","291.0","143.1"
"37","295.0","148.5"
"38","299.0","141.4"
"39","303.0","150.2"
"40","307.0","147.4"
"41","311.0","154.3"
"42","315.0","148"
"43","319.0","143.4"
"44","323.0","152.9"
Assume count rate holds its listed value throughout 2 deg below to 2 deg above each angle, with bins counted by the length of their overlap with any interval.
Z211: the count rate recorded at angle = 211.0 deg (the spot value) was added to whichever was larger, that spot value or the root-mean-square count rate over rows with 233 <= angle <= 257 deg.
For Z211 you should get 305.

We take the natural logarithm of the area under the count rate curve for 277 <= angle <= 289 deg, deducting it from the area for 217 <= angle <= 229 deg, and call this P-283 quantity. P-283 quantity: 1793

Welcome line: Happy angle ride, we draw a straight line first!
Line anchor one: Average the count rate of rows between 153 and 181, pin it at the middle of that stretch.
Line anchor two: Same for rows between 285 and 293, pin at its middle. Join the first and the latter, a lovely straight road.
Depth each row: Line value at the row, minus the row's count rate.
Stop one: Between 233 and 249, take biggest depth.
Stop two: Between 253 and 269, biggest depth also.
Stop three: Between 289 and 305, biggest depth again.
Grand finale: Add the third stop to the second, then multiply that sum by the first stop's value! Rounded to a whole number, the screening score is 107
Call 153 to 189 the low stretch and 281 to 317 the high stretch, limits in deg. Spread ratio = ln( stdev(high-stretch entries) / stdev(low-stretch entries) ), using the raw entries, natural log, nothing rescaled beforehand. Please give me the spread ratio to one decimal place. 0.3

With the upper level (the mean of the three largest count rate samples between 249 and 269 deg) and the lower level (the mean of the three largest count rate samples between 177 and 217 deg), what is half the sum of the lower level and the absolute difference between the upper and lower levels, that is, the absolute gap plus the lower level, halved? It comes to 80.8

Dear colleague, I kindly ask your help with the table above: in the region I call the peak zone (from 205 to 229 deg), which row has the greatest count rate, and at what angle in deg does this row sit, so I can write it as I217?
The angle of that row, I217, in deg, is 207.0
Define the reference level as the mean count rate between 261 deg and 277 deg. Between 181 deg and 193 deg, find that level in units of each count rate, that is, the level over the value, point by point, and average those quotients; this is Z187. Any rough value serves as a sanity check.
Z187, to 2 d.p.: 0.96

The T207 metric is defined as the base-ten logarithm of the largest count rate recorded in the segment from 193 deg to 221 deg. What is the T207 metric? 2.20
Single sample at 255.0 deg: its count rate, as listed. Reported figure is 149.5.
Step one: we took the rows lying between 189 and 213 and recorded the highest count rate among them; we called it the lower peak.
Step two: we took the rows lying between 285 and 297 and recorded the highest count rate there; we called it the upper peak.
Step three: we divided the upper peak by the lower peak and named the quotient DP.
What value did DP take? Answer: 0.95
